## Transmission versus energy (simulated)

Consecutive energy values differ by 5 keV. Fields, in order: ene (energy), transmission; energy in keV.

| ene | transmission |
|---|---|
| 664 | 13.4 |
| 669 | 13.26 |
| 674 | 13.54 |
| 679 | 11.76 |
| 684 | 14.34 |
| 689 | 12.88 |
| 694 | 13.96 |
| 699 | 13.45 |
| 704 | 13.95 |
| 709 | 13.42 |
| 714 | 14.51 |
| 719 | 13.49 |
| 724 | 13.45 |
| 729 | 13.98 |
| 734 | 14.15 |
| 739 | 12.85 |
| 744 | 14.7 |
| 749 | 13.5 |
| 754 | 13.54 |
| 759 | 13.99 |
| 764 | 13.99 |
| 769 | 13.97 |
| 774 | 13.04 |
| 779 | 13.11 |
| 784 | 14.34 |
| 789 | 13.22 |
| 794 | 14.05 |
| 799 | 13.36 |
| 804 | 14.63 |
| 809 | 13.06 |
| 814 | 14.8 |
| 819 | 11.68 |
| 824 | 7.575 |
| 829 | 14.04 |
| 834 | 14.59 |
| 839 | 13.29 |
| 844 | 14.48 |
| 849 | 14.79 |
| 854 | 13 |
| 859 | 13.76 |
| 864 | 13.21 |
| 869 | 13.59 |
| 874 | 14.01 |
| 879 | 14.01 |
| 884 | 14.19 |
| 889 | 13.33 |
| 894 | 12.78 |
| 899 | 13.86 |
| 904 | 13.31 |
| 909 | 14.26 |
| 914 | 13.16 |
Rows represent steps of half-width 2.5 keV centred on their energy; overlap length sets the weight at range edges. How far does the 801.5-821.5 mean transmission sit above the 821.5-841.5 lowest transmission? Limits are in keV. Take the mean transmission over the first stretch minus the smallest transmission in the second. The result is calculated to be 6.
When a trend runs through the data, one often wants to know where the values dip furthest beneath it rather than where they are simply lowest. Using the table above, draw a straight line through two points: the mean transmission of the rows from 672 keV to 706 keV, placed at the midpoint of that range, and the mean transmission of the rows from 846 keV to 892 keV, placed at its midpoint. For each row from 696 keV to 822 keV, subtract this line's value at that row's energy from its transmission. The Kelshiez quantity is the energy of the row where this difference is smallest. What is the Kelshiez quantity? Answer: 819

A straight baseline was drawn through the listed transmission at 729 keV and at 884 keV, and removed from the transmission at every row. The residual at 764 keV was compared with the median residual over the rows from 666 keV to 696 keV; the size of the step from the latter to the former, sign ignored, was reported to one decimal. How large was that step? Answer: 0.5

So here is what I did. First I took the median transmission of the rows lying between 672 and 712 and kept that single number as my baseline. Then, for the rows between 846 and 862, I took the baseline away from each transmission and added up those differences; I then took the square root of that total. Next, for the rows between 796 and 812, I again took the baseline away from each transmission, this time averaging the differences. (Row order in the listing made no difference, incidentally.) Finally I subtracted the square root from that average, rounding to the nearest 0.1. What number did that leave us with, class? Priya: -0.8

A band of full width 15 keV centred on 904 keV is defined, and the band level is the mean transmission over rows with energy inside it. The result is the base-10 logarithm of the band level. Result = 1.140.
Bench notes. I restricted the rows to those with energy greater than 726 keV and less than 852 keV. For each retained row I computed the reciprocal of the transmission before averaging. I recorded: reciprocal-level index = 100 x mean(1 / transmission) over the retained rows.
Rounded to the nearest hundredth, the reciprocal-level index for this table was 7.51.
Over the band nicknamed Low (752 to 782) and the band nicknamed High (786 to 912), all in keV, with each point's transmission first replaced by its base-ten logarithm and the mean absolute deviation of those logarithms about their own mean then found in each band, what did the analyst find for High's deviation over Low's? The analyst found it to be 2.4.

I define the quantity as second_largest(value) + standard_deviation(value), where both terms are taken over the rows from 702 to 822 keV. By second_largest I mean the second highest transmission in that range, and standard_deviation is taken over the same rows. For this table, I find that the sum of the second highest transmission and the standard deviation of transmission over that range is 15.4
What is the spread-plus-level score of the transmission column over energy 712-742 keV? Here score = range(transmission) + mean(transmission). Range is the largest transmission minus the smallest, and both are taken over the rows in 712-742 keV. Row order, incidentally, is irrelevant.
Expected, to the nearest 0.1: 15.4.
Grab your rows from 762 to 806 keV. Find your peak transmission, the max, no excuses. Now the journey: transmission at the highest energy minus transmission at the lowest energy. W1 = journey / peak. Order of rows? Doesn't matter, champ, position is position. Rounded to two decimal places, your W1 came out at 0.04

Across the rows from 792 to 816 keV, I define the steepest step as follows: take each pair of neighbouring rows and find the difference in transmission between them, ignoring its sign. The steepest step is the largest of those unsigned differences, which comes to 1.7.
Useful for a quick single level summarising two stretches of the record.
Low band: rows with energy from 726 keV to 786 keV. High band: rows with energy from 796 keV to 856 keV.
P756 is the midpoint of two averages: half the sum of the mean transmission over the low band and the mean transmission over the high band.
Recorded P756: 13.5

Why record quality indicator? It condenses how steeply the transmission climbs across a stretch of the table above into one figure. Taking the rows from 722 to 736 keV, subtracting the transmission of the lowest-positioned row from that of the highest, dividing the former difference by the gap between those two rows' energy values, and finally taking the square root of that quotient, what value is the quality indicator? 0.26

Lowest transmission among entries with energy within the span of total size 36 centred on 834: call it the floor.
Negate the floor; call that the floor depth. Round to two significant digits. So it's -7.6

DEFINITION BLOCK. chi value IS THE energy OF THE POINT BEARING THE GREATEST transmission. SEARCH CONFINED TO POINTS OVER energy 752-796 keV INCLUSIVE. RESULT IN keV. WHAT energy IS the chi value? 784 keV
